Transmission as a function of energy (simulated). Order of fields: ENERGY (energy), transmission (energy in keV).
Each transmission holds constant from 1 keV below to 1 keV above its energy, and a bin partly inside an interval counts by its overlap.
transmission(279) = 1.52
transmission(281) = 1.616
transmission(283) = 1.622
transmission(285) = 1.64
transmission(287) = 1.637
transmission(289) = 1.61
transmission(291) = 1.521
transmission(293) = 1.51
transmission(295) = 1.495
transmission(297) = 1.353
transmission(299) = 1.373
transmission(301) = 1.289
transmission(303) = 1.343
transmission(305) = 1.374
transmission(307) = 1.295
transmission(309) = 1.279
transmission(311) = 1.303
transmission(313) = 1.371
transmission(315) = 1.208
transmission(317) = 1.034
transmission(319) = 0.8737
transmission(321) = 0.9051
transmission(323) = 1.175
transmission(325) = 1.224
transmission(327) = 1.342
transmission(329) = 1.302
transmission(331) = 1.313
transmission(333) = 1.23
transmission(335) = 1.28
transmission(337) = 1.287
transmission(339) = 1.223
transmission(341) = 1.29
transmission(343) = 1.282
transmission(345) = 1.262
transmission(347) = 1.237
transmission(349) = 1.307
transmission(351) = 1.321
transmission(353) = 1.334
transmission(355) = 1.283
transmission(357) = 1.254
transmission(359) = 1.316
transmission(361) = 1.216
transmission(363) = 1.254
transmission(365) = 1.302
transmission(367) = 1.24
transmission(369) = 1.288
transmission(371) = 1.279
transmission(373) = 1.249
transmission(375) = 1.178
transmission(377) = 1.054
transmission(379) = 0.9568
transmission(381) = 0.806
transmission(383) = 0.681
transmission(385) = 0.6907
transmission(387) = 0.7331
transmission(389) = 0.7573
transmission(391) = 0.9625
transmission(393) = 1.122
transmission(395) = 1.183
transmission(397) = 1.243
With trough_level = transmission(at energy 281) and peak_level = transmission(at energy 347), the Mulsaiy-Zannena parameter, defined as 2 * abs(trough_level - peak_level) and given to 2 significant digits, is 0.76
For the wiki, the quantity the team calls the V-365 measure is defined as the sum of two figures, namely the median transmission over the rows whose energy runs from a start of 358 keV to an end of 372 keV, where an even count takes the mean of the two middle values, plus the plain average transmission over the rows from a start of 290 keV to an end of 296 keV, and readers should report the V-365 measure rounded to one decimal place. 2.8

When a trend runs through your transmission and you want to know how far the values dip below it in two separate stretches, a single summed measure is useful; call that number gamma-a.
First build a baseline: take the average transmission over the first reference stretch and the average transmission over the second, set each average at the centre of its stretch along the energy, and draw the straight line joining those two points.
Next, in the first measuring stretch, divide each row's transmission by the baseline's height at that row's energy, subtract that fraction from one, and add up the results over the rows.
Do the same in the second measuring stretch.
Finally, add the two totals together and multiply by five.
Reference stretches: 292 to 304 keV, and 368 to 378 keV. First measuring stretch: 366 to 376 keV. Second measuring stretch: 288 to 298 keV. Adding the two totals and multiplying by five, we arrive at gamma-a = -2.3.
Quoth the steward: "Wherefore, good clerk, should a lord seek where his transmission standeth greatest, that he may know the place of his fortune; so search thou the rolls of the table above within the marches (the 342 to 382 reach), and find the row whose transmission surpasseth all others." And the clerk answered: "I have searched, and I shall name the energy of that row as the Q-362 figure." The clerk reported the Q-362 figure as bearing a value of 353 keV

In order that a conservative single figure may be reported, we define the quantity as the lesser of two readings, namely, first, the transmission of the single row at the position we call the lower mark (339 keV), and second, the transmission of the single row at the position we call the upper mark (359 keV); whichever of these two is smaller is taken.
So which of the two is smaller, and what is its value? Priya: 1.22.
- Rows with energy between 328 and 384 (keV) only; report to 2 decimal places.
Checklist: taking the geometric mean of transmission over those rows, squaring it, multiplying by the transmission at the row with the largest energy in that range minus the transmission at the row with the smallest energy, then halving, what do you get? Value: -0.45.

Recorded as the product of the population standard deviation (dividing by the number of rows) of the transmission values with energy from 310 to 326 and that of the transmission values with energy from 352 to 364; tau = 0.0068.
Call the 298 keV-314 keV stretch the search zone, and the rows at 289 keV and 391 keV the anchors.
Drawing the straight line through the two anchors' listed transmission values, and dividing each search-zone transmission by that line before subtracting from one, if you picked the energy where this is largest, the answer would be 301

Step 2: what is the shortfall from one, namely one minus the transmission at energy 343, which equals -0.282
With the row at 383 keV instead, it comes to 0.319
